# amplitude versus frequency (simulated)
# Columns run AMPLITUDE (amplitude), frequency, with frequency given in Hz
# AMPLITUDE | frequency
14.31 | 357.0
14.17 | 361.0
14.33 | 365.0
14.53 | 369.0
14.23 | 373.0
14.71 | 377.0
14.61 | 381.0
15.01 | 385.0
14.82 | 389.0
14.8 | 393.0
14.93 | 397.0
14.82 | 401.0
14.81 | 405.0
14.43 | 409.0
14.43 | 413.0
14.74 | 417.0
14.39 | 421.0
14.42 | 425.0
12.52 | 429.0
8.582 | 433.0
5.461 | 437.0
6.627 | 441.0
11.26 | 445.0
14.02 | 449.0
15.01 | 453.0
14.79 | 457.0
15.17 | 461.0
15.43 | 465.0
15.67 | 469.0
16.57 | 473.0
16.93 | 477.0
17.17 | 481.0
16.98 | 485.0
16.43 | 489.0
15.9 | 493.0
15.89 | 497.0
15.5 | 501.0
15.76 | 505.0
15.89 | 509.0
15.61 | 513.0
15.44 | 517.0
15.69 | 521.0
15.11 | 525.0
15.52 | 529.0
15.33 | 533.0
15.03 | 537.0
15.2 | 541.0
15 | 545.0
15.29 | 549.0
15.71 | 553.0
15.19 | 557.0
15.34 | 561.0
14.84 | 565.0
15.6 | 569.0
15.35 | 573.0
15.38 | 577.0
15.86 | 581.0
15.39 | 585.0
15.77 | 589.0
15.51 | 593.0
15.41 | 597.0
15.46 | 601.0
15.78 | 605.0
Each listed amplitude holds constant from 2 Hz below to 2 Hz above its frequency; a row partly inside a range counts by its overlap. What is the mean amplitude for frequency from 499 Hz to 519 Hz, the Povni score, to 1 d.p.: 15.6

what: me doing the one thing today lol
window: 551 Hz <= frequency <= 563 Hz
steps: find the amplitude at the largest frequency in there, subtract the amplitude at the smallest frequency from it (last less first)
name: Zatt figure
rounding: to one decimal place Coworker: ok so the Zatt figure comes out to -0.4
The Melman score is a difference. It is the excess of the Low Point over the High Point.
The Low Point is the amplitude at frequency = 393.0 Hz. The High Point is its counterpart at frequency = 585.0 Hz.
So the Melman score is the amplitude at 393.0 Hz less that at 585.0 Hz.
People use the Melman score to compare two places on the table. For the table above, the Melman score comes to -1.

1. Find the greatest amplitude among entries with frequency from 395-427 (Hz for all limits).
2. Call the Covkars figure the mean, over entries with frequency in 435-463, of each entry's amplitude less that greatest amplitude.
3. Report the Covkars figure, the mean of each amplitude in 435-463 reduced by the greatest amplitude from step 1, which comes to -3.2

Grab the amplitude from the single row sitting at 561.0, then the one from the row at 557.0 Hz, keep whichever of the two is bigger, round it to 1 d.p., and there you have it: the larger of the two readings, 15.3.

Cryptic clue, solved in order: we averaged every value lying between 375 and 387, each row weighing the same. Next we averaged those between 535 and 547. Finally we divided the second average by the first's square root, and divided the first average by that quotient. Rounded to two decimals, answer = 3.77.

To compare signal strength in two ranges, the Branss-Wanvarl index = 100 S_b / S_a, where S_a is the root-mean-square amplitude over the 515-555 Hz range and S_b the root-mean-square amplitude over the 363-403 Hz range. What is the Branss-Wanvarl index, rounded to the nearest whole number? 96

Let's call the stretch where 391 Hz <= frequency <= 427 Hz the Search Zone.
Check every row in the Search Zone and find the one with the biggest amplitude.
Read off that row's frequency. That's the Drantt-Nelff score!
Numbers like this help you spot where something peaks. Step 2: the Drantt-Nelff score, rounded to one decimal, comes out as 397.0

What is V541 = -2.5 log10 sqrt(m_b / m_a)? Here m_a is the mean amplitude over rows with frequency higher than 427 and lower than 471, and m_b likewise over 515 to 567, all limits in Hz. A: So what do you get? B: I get -0.12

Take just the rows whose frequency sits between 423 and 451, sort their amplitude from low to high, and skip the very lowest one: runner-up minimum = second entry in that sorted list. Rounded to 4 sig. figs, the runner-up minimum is 6.627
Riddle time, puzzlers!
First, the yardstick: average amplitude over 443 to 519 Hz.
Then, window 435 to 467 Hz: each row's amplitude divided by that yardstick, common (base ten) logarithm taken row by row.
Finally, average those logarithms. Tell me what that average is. -0.13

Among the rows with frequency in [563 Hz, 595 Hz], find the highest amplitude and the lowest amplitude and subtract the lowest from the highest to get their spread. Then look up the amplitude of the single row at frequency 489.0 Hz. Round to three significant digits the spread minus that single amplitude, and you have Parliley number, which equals -15.4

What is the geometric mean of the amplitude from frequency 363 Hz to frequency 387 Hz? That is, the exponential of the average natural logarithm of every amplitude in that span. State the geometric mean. 14.6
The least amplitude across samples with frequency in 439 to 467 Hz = 6.627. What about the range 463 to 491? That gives 15.43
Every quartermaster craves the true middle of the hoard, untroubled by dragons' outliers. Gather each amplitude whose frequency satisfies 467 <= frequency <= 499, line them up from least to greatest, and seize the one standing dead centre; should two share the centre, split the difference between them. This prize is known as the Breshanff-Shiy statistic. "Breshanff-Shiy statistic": 16.5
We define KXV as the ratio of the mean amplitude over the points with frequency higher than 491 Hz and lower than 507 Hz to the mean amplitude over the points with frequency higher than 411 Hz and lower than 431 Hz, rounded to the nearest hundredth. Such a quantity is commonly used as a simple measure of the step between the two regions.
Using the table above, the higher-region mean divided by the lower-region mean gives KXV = 1.12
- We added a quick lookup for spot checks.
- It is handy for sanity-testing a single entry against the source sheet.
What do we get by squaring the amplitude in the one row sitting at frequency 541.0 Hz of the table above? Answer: 231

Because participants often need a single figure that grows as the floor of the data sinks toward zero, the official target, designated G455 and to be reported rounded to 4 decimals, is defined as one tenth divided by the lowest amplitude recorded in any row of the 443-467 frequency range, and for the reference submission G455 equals 0.0089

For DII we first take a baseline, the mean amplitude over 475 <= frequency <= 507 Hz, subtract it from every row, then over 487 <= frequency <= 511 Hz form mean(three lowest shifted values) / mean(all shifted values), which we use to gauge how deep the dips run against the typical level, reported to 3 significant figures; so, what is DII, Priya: 1.42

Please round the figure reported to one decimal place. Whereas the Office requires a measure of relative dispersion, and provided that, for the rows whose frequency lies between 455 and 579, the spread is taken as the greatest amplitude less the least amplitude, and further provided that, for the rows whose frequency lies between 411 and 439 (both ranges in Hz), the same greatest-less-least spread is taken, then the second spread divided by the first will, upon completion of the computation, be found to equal 3.9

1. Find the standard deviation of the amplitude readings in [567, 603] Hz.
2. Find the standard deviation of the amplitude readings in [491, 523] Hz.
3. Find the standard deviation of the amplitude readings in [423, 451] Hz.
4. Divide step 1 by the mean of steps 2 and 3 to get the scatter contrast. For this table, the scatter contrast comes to 0.10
